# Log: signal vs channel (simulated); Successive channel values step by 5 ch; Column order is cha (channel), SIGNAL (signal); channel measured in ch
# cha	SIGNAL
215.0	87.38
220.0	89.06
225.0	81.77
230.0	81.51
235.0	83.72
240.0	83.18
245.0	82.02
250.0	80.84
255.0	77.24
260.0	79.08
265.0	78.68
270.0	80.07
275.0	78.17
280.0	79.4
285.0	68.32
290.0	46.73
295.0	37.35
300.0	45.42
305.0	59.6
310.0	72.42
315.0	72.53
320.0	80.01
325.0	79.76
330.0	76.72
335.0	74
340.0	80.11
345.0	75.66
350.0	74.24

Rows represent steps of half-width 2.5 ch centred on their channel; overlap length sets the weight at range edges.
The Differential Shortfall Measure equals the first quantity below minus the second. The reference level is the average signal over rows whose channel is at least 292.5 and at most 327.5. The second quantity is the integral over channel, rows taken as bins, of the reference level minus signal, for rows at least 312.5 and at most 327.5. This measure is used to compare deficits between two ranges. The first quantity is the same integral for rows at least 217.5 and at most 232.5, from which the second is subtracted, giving -100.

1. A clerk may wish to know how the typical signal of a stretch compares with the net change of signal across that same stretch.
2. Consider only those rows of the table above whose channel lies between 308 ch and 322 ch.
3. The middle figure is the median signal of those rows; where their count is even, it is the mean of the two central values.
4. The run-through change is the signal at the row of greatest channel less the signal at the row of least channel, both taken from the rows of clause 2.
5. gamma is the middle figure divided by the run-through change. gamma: 10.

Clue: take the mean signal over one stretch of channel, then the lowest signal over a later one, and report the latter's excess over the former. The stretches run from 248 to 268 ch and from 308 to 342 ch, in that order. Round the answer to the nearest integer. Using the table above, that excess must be -7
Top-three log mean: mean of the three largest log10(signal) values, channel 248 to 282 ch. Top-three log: 1.904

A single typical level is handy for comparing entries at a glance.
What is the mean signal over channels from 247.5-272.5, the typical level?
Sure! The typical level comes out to 79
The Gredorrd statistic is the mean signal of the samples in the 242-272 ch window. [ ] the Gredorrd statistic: 80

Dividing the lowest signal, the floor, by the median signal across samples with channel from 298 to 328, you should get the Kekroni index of 0.627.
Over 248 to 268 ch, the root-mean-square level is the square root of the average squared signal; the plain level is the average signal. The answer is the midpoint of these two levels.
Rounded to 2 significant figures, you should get 79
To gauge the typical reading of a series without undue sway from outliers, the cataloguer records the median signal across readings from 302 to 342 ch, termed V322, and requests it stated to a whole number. 75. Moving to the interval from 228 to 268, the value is 81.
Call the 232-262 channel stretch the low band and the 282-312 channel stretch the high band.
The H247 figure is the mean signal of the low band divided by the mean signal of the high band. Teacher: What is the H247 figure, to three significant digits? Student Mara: 1.47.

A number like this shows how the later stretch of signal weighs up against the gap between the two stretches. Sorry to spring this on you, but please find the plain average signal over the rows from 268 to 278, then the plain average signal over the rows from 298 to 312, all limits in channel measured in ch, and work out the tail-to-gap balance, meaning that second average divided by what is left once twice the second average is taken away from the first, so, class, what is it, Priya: -1.51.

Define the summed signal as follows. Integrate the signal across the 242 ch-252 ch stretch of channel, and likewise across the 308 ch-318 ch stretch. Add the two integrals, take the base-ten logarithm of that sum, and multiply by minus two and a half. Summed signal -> -7.97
